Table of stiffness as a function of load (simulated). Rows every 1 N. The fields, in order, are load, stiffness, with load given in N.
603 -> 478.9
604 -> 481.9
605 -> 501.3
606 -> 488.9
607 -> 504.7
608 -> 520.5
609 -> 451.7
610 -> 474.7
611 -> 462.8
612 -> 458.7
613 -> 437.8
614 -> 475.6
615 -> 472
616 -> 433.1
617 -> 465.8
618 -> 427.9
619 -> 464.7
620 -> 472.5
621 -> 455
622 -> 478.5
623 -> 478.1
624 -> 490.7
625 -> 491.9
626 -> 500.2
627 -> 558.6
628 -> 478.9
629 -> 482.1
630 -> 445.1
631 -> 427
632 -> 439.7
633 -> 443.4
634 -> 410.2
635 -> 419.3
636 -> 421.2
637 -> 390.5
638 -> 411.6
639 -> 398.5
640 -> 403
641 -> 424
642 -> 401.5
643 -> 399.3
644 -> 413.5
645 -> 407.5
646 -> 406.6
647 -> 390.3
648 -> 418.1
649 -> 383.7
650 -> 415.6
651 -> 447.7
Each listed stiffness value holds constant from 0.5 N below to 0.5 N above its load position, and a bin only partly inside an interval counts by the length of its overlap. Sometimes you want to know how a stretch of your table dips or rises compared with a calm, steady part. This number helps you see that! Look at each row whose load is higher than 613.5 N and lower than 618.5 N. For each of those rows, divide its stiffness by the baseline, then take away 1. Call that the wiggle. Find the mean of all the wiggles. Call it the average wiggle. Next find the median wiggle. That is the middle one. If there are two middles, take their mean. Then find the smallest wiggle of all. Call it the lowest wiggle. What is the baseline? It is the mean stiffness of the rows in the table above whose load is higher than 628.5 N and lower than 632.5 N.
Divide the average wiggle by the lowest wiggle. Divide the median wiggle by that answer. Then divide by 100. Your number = -0.0012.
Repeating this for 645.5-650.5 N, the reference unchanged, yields -0.0013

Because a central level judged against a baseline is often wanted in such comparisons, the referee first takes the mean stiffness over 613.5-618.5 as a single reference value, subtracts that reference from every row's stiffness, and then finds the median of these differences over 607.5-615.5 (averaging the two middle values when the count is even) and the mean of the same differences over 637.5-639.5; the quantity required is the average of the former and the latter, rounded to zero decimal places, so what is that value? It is -19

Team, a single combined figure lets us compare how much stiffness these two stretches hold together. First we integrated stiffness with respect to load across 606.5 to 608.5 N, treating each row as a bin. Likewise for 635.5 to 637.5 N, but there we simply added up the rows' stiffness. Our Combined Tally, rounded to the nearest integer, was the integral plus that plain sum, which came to 1837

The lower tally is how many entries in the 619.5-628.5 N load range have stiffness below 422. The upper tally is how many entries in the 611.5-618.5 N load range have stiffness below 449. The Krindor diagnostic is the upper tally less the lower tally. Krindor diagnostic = 3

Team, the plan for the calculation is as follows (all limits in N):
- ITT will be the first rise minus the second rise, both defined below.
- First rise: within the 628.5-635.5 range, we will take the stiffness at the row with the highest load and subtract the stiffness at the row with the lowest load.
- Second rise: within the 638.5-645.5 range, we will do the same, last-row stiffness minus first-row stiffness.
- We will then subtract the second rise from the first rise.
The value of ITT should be -72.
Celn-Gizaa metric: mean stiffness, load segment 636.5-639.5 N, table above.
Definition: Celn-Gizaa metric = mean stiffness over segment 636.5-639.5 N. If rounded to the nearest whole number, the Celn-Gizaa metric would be 400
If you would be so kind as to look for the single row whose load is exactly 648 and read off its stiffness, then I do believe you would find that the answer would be 418.1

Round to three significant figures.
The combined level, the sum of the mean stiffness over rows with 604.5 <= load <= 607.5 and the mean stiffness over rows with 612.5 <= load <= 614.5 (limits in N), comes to 955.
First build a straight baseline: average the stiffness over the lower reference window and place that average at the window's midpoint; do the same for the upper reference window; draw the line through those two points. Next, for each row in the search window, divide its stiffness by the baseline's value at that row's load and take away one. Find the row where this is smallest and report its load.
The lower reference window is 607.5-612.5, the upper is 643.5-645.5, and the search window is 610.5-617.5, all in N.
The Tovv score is 613 N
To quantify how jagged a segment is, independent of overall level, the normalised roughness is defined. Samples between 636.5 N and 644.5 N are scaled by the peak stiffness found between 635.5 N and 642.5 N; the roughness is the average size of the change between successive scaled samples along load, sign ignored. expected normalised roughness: 0.033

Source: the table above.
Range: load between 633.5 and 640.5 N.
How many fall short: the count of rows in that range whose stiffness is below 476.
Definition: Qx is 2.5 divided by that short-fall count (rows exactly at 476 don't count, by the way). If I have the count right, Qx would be 0.36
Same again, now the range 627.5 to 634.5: 0.50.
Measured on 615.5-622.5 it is 0.42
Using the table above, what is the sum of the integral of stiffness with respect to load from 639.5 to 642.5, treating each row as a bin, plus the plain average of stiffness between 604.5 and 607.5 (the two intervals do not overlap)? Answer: 1727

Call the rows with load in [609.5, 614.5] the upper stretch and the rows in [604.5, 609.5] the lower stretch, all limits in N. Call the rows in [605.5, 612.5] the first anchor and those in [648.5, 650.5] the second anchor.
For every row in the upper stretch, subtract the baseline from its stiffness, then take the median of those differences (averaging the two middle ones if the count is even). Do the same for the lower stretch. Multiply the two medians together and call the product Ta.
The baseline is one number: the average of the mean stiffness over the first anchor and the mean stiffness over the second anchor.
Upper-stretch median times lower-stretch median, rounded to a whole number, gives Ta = 1400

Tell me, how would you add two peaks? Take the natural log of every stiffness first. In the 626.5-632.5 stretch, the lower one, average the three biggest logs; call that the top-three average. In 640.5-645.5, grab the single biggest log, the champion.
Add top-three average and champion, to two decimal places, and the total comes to 12.27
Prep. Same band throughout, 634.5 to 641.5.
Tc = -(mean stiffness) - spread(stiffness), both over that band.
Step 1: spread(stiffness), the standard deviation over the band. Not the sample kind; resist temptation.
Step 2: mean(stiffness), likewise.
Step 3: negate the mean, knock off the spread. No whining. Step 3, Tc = -422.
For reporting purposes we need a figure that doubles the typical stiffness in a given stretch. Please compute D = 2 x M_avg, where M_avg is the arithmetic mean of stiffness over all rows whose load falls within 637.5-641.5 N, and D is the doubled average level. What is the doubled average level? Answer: 819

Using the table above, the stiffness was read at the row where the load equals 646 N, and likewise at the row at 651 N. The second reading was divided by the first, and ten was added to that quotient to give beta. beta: 11.10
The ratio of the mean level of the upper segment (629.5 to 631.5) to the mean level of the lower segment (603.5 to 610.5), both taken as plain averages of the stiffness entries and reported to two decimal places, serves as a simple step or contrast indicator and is 0.89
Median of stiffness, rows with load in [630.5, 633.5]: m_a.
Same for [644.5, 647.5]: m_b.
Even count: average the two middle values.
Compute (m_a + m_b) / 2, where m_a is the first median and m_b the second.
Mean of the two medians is 423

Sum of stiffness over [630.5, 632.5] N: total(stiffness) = 867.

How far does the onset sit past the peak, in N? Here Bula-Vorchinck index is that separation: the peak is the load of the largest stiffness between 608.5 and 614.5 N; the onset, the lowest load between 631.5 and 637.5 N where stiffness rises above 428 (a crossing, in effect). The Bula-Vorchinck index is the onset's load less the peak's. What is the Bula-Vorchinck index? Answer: 18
